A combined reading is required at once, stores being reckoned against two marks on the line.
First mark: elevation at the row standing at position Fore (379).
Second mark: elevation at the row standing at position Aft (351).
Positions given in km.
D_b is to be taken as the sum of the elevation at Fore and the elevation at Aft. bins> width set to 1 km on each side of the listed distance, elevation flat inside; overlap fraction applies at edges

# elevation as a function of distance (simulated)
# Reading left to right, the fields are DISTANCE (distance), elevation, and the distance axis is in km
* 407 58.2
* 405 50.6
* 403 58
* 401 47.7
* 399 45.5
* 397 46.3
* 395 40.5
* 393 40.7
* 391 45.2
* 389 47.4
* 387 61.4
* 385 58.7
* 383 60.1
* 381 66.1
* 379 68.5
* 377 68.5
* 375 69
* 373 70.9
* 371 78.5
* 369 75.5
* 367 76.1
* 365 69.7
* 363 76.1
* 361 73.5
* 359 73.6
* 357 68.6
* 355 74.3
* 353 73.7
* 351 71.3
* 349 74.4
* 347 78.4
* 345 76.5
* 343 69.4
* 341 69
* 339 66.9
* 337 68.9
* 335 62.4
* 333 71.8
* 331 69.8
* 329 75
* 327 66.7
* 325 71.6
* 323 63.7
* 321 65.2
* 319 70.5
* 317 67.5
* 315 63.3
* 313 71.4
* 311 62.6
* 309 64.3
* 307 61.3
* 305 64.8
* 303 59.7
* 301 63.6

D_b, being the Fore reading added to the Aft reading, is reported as 140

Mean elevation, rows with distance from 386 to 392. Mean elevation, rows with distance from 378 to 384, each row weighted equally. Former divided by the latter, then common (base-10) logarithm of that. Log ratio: -0.10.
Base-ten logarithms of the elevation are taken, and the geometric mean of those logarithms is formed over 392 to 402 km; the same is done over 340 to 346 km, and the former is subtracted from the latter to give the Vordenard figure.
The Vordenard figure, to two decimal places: 0.21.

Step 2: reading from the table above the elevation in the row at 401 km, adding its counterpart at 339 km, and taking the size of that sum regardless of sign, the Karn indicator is 115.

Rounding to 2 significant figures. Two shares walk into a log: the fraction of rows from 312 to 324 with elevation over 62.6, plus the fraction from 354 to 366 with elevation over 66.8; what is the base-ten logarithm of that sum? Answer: 0.30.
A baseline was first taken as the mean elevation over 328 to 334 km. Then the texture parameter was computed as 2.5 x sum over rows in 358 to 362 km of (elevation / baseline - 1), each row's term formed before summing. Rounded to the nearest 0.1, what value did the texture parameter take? 0.1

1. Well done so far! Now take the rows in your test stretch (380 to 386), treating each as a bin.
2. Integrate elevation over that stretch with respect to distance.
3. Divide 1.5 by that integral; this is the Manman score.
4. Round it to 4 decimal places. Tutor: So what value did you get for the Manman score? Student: 0.0041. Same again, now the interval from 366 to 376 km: 0.0020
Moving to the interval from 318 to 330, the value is 0.0018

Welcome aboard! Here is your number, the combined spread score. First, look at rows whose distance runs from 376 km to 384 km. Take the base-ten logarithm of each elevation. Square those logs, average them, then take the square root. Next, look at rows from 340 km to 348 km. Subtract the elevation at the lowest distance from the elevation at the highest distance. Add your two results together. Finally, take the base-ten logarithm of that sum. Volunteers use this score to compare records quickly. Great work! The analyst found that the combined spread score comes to 1.0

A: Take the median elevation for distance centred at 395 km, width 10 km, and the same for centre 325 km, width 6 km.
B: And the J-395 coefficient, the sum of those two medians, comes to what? 112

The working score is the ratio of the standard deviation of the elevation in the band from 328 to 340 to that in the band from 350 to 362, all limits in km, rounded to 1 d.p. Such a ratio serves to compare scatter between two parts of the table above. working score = 2.0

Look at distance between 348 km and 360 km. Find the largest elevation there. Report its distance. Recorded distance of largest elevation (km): 349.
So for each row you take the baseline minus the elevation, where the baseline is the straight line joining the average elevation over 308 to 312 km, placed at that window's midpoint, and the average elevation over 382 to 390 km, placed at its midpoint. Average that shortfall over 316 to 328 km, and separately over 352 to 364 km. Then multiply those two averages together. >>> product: 72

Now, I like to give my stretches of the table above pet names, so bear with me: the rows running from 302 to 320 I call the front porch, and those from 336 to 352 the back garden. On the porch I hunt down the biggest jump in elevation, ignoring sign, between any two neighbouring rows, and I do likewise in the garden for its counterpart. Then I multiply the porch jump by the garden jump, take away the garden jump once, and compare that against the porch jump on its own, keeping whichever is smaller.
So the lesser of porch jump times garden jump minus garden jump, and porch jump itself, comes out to 8.8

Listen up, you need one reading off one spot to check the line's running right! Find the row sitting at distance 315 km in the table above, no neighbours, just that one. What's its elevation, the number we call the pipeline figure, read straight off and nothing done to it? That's 63.3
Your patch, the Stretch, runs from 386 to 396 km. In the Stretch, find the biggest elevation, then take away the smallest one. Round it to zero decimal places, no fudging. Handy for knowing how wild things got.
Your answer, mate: 21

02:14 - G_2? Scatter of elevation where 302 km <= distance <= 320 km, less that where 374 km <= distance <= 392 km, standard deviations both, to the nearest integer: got -5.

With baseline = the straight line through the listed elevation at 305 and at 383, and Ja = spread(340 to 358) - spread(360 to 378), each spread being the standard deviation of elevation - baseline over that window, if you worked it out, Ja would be 0.0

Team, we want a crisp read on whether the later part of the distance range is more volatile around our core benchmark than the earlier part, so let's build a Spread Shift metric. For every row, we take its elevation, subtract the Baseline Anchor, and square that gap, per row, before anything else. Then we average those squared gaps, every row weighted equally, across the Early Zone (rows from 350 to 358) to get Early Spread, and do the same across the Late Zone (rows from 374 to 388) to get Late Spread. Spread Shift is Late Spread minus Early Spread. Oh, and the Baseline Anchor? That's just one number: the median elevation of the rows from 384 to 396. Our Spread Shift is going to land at -312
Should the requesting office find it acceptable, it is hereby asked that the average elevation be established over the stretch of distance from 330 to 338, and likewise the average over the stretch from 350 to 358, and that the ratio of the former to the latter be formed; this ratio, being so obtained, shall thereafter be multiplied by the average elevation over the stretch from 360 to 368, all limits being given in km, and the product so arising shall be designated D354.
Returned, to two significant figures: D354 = 70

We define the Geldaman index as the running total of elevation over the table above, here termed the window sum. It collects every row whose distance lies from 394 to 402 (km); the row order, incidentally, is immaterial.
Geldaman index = 180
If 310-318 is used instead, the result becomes 265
